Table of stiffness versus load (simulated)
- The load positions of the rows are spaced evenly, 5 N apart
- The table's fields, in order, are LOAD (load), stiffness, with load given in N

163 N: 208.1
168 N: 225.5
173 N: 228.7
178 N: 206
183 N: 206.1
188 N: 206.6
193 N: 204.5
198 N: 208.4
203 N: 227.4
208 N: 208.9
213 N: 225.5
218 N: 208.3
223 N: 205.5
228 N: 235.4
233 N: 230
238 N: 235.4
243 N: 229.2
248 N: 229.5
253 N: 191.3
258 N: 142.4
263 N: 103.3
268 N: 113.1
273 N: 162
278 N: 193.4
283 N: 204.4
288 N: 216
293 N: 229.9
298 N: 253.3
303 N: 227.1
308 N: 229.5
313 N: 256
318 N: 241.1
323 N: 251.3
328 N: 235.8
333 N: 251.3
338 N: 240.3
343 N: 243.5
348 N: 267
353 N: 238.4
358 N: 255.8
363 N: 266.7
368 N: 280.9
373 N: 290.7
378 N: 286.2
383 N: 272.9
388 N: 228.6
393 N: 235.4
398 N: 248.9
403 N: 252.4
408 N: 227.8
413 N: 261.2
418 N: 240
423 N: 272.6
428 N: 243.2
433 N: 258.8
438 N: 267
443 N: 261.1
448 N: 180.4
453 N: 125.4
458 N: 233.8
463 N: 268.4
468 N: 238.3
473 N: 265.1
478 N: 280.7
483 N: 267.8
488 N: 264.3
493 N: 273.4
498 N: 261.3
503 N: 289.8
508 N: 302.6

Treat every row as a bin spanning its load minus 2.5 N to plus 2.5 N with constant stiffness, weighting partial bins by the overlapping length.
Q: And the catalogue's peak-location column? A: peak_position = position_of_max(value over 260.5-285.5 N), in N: 283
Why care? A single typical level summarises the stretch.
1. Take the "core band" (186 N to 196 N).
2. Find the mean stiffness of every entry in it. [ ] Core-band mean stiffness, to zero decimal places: 206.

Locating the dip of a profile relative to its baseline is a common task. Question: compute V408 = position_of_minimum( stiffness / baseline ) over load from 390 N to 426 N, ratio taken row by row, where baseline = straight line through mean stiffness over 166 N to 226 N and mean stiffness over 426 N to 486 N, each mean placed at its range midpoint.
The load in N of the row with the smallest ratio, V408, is 408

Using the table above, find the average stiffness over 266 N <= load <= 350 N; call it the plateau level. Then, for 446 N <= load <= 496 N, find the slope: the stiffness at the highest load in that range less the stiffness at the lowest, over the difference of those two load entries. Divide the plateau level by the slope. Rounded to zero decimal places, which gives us 109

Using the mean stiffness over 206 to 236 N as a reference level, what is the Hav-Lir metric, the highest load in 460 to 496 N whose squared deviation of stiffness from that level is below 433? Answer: 468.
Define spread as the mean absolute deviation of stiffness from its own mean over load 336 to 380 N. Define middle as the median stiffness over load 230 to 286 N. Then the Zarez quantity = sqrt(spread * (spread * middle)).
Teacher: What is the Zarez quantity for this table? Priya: 232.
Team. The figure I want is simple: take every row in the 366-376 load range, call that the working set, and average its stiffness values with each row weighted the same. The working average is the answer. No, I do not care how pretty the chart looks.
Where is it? 286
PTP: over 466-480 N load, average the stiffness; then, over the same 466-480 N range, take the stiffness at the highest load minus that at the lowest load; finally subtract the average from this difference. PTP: -219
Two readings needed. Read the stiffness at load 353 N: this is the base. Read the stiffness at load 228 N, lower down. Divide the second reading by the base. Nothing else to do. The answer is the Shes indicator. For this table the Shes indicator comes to 0.99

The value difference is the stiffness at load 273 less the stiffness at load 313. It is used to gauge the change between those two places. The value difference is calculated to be -94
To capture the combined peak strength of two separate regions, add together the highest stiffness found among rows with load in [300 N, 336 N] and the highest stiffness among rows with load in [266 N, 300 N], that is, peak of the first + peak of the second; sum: 509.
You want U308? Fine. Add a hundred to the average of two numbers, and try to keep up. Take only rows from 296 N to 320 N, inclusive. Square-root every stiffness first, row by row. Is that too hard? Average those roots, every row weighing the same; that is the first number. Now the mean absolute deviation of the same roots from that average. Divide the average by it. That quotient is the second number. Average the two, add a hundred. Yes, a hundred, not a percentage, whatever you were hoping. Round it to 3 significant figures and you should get 131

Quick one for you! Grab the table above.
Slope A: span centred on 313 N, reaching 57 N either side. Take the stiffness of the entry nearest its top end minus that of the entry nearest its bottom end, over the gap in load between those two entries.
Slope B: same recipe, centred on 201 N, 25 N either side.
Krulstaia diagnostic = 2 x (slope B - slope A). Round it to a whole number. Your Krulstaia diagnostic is -3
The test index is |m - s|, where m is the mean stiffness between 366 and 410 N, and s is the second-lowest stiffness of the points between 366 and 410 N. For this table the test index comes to 30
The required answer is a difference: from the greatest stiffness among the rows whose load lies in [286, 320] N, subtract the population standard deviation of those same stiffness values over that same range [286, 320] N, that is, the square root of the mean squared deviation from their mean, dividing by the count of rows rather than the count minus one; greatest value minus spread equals 242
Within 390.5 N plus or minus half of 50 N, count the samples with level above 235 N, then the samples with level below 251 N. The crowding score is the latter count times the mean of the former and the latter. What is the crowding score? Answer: 24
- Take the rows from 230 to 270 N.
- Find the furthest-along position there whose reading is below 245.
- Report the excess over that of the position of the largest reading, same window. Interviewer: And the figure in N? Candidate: -30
